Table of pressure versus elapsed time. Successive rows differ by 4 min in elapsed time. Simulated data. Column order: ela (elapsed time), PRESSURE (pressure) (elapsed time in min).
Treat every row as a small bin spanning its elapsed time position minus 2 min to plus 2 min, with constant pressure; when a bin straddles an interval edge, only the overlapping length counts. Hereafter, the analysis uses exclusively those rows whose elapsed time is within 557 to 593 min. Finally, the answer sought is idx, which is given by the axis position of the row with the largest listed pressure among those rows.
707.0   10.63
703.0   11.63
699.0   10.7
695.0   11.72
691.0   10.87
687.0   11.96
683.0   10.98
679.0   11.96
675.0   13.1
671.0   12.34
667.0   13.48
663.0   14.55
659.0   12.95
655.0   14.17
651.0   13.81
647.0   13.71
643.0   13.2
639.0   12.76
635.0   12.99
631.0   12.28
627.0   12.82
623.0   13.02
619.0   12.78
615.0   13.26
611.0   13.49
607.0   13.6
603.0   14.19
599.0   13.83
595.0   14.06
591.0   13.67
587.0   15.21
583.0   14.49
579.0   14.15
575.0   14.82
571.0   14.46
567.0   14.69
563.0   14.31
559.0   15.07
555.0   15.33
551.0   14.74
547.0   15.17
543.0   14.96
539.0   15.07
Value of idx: 587.0 min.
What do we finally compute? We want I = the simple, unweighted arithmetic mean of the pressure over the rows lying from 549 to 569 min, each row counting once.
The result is 14.8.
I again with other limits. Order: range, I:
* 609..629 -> 13.1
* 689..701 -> 11.1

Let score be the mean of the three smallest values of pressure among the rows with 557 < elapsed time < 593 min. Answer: 14.0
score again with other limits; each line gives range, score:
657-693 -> 11.3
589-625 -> 13.0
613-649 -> 12.6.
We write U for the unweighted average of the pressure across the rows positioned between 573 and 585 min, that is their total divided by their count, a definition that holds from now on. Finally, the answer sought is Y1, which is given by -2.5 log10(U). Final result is -2.90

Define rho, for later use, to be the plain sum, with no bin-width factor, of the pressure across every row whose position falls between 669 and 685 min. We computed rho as 48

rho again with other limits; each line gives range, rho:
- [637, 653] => 53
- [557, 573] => 59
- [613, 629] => 52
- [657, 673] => 53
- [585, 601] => 57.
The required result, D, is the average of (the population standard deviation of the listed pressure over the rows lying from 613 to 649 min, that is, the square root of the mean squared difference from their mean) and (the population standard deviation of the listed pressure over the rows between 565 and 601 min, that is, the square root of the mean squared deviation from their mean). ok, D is 0.42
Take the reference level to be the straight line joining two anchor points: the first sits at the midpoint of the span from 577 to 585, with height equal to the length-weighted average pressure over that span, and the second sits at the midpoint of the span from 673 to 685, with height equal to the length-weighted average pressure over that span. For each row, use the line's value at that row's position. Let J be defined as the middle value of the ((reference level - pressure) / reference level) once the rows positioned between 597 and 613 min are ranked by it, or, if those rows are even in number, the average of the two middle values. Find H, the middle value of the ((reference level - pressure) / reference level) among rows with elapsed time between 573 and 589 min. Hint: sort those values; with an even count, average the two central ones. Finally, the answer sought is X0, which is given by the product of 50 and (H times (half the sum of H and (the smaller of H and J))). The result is 0.020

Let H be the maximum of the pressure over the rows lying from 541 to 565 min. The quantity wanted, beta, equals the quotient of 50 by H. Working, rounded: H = 15.33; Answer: 3.3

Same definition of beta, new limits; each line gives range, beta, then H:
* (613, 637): 3.8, 13.26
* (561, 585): 3.4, 14.82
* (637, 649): 3.6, 13.71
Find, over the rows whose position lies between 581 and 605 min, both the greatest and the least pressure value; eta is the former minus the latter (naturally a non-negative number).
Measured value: 1.54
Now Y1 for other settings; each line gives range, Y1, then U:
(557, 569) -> -2.92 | 14.7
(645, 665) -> -2.85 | 13.8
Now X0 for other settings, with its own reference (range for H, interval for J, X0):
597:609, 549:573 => 0.001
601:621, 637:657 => -0.015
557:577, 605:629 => 0.000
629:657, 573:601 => 0.035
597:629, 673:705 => 0.005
